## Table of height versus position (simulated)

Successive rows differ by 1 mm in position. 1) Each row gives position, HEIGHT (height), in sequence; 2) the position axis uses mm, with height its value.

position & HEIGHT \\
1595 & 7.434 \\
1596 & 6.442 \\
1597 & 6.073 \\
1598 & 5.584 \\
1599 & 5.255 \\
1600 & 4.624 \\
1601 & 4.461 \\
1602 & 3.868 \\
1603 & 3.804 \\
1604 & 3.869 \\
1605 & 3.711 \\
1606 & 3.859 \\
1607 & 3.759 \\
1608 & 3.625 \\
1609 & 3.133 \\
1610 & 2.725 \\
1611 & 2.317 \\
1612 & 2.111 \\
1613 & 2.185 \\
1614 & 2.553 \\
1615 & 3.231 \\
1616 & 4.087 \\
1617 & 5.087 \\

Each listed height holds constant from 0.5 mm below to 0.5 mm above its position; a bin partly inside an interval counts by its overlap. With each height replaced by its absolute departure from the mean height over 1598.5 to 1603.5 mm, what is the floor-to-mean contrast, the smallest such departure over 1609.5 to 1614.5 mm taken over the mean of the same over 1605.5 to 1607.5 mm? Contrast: 2.8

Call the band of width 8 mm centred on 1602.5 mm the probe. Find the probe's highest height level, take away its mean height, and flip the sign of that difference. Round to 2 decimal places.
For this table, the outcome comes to -1.07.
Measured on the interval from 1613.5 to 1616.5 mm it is -0.80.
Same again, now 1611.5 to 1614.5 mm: -0.27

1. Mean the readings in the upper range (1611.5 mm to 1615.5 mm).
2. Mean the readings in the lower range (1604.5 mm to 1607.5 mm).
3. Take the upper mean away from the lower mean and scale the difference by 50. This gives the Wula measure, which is 63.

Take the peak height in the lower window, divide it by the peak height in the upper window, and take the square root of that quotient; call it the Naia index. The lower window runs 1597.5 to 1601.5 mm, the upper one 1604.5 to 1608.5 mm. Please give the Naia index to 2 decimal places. 1.20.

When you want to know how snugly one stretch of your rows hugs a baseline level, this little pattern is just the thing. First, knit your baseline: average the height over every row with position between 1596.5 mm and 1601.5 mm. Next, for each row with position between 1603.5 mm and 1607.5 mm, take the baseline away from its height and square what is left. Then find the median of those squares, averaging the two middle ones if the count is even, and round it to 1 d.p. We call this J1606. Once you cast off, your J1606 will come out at 1.9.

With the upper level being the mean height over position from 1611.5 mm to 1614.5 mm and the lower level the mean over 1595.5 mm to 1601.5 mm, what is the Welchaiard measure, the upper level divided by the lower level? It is 0.4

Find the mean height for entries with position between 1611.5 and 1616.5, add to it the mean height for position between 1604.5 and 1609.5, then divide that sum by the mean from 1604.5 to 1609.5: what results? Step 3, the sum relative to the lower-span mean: 1.78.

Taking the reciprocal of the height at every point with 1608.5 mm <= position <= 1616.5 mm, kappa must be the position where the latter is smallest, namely 1616 mm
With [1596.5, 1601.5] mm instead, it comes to 1597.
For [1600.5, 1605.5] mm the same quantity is 1601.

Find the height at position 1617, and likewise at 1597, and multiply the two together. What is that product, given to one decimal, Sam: 30.9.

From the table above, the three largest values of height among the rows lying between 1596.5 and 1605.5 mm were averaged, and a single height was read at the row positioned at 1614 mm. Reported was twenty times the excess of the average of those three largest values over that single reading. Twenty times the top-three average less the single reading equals 62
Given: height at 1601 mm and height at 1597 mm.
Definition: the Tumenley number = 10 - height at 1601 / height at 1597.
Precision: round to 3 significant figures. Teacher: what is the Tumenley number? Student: 9.27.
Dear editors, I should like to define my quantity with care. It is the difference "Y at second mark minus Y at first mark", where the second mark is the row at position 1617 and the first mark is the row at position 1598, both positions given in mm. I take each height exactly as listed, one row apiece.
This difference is -0.5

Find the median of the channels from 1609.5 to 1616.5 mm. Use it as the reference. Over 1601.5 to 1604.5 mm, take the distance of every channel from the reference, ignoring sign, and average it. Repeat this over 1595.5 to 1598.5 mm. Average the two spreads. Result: 2.4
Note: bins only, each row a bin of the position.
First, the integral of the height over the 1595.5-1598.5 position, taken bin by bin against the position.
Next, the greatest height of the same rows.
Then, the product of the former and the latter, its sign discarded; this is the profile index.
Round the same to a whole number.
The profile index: 117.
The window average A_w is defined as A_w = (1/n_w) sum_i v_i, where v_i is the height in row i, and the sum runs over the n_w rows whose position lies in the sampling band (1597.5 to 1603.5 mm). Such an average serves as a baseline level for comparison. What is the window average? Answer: 4.6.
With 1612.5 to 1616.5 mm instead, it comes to 3.0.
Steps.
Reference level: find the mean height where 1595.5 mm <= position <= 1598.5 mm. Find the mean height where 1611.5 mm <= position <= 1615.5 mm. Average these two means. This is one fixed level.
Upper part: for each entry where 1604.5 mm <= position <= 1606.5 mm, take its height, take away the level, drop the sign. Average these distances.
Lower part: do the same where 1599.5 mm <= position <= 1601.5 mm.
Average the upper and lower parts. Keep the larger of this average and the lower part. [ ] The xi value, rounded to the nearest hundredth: 0.38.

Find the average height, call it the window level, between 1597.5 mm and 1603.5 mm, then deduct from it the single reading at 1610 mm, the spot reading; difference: 1.9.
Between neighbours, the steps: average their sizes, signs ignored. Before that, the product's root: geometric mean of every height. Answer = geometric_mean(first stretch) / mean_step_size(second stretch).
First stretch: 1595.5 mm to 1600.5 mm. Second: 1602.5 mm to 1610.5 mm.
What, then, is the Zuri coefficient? 26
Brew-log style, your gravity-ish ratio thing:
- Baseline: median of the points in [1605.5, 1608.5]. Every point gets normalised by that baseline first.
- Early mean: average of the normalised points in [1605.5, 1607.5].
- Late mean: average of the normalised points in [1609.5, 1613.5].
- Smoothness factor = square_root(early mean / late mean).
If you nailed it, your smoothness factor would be 1.28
